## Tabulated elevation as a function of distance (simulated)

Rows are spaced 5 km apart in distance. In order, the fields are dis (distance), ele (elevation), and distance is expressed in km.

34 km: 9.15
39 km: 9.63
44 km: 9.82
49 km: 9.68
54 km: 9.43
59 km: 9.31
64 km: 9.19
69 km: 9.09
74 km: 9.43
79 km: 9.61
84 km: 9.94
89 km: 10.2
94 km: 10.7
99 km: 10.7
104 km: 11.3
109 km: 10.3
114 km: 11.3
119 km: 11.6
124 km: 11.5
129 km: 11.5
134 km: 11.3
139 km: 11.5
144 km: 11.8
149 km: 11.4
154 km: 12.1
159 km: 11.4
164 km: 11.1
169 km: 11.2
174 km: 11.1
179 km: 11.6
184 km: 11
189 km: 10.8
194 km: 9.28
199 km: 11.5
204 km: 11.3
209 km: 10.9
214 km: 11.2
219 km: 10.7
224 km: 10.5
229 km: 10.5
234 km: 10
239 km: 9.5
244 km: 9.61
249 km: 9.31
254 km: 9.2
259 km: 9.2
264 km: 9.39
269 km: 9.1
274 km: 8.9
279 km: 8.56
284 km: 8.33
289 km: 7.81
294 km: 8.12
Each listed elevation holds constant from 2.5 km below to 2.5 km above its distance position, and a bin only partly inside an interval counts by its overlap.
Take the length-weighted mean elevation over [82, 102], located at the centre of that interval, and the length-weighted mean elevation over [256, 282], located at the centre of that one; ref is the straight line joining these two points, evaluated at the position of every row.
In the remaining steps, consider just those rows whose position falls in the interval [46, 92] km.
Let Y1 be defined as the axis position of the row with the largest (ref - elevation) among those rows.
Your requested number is 69 km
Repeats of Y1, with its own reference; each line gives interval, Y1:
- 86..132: 89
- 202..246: 239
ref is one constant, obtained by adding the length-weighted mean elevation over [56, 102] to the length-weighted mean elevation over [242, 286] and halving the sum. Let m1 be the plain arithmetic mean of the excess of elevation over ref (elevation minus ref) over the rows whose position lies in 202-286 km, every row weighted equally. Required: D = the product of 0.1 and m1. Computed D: 0.03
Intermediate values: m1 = 0.3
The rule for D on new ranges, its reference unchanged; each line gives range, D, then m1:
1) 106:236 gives 0.17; 1.7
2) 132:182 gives 0.20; 2.0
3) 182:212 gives 0.14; 1.4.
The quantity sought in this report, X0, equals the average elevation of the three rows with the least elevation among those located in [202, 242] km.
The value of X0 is 10.0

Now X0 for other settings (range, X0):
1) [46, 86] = 9.2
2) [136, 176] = 11.1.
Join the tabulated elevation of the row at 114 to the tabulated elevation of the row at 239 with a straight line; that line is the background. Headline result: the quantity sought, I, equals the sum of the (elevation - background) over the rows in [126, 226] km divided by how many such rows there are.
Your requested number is 0.8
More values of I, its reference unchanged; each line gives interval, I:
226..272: 0.2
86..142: -0.2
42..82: -2.6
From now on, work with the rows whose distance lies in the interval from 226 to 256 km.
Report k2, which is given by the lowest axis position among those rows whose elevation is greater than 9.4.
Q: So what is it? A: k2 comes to 229 km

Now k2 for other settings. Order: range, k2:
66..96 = 74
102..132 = 104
